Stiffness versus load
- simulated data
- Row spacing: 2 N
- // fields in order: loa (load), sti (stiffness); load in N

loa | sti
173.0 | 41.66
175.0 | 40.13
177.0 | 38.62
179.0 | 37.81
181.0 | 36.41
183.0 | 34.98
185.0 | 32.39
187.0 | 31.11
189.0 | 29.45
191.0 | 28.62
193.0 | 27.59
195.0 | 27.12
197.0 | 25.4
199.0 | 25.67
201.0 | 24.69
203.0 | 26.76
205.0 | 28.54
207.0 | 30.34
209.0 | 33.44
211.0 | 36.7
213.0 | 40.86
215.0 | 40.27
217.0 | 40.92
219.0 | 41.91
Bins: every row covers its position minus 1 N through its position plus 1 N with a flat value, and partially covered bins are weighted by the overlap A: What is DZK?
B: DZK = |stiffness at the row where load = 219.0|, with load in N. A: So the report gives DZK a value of 42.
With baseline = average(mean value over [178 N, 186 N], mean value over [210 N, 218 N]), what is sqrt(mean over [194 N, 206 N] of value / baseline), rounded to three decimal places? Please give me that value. 0.838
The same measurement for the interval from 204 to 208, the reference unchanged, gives 0.886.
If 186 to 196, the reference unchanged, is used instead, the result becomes 0.876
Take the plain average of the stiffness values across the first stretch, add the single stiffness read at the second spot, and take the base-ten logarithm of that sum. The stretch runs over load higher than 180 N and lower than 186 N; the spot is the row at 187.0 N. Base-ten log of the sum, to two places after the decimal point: 1.82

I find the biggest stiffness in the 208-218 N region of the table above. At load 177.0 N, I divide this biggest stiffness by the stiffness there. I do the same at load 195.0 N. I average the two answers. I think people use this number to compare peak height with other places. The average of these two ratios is 1.28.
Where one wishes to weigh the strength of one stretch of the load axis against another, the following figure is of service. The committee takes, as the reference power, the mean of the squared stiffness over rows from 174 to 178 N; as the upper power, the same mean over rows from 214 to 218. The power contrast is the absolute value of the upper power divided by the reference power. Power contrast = 1.1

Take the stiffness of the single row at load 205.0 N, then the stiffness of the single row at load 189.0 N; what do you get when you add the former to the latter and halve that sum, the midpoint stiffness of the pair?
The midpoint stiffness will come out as 29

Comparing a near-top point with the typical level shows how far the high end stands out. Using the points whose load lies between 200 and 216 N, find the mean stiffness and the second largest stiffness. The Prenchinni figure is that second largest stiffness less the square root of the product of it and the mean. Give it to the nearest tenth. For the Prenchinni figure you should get 4.0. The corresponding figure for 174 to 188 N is 1.4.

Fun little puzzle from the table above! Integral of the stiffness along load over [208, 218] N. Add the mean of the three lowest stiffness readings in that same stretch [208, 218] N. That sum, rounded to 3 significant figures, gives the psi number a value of 421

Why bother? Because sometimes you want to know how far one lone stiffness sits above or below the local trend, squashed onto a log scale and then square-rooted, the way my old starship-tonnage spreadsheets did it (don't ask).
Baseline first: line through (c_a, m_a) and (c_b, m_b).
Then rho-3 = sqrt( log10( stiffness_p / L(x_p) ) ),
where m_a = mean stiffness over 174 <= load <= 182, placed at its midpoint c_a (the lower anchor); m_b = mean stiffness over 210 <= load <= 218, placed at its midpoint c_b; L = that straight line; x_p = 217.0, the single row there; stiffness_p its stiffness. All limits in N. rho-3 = 0.11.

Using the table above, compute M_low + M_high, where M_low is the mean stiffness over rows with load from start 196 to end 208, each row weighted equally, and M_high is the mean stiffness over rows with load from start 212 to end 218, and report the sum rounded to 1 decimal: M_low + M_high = 67.6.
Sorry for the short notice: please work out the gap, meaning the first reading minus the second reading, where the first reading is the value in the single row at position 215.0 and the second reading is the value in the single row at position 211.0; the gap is 4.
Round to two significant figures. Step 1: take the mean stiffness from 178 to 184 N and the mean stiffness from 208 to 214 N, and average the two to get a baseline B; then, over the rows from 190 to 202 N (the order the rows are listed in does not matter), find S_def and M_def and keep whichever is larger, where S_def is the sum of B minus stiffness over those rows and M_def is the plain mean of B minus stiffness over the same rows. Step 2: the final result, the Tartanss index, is 61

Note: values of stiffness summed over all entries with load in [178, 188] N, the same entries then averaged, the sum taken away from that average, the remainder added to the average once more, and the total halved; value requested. -51.8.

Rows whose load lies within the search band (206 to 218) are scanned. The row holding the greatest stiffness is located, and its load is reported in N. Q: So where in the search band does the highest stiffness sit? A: 217.0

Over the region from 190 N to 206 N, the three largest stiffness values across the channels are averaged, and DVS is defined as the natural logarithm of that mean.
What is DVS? 3.3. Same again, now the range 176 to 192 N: 3.6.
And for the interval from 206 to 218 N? 3.7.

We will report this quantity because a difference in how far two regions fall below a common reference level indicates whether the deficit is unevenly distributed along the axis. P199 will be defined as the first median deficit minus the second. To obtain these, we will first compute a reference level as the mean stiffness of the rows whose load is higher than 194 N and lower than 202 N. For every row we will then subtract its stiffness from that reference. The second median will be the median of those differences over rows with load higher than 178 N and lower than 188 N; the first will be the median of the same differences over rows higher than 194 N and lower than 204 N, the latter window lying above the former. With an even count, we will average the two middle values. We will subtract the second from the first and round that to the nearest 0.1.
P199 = 9.3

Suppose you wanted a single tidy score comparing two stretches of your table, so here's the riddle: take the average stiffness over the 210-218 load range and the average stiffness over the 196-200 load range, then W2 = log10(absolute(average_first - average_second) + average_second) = 1.60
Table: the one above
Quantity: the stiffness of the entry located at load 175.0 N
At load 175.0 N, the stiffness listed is 40.13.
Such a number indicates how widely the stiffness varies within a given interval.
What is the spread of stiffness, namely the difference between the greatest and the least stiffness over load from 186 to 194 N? 3.5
